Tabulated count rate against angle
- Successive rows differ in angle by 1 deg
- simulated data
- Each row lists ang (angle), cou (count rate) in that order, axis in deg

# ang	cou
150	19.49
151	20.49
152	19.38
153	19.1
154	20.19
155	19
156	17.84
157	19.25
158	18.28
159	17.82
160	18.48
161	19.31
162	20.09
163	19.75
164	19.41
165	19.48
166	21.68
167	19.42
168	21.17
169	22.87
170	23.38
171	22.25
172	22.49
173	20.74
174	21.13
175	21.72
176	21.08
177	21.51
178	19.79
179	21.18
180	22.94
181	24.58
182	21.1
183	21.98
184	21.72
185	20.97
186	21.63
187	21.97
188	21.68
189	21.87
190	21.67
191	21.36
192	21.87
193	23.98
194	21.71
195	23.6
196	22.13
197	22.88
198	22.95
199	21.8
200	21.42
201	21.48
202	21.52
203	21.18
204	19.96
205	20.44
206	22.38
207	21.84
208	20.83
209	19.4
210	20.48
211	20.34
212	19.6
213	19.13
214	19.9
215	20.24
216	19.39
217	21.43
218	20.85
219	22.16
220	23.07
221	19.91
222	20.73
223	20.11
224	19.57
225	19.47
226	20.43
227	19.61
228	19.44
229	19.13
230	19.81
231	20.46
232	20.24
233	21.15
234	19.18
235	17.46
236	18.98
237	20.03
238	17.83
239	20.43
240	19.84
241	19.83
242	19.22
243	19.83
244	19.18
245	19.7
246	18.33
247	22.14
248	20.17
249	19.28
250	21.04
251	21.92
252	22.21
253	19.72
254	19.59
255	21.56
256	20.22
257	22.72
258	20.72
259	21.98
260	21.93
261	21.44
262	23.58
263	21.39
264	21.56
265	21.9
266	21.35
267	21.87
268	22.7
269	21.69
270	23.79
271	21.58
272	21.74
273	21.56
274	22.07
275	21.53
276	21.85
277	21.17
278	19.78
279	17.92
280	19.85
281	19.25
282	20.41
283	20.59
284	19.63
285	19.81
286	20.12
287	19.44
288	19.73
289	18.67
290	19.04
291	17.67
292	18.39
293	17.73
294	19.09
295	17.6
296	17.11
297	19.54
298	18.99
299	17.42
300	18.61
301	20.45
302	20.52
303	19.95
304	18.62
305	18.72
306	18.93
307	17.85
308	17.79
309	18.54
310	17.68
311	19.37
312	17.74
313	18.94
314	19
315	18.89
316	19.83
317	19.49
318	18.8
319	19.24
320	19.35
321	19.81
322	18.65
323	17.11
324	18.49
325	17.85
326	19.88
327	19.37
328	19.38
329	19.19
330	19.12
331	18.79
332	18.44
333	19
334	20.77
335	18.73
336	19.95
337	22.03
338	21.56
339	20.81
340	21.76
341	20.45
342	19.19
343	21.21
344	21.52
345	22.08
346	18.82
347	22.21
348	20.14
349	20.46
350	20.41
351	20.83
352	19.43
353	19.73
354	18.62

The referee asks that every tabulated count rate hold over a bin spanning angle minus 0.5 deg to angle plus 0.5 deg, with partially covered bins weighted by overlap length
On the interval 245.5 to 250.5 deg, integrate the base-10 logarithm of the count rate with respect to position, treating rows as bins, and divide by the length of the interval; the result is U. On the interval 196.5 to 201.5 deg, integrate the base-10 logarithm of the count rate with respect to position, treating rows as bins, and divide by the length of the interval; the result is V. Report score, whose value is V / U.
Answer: 1.03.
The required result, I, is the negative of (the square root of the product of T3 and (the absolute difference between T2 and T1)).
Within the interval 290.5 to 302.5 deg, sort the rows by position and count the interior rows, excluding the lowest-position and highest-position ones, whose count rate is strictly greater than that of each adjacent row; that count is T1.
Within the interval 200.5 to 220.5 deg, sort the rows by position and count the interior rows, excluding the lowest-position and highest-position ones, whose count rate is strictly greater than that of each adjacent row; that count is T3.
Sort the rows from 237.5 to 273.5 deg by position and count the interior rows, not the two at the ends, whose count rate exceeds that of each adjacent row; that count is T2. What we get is -7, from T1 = 3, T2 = 13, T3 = 5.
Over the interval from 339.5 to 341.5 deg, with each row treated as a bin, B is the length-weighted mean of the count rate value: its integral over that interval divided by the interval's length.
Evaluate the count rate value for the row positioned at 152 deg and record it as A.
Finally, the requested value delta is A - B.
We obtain -1.7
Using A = 19.38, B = 21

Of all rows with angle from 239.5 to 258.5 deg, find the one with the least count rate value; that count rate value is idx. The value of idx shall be 18.33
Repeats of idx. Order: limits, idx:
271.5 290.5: 17.92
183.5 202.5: 20.97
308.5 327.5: 17.11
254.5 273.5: 20.22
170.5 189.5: 19.79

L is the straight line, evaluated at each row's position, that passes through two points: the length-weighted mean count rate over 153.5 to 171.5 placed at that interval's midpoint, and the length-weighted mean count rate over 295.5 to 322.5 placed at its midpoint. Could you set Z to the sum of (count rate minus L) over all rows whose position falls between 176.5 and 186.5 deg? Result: 19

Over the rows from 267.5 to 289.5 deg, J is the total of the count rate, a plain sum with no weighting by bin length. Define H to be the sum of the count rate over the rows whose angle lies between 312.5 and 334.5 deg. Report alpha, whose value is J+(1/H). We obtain 455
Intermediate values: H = 419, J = 455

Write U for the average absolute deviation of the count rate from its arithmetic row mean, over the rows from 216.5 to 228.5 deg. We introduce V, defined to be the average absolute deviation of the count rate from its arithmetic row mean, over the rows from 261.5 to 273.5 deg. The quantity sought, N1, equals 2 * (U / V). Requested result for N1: 2.8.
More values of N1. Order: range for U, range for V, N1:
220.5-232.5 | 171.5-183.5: 0.9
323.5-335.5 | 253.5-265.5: 1.5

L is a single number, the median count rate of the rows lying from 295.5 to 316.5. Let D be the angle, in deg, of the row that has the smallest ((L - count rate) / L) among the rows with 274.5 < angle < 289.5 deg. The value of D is 276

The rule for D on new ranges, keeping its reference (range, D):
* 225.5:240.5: 233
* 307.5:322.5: 316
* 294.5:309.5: 302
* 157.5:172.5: 170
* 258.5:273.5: 270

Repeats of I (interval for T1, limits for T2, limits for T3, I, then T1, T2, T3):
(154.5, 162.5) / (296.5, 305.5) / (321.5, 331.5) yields 0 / 1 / 1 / 3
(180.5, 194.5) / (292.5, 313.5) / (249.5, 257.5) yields -2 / 4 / 6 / 2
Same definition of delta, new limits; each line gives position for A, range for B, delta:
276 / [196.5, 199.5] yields -0.7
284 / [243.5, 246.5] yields 0.6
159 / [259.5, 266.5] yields -4.1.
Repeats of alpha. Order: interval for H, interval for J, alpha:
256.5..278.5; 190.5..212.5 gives 473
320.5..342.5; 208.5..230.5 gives 444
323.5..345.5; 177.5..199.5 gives 485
